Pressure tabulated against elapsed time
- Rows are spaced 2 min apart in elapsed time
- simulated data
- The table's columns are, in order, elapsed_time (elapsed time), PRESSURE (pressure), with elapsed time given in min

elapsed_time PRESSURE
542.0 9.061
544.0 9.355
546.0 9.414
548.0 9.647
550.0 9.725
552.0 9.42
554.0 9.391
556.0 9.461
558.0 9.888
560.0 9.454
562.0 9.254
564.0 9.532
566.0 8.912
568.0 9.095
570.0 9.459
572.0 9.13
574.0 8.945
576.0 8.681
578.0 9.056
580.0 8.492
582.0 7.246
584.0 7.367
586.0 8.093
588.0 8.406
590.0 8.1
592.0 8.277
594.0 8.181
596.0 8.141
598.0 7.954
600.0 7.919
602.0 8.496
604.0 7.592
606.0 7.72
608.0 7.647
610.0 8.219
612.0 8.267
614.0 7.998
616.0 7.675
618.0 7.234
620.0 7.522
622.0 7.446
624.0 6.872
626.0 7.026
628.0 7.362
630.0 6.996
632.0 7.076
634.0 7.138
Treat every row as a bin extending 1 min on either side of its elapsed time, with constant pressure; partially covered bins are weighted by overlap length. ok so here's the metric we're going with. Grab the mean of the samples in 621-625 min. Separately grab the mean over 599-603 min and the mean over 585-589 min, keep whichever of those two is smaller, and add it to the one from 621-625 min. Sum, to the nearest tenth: 15.4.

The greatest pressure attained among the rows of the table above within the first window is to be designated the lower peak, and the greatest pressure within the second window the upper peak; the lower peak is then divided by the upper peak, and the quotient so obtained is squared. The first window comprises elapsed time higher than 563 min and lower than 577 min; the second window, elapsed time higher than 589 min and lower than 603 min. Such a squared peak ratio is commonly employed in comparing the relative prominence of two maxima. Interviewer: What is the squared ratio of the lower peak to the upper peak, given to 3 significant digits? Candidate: 1.26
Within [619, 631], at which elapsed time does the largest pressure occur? 620.0 min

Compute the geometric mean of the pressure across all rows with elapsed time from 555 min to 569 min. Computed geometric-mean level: 9.4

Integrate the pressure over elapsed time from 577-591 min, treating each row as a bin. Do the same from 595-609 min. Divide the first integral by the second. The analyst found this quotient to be 1.02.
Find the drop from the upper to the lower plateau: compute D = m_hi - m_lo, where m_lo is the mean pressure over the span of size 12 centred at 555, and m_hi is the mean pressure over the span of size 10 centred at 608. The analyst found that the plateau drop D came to -1.7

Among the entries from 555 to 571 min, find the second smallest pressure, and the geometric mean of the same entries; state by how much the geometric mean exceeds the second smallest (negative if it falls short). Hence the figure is 0.28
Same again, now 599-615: 0.33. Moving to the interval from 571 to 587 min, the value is 0.98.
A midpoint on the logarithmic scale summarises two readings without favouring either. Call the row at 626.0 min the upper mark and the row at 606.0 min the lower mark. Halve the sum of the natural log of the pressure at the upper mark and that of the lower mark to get 2.00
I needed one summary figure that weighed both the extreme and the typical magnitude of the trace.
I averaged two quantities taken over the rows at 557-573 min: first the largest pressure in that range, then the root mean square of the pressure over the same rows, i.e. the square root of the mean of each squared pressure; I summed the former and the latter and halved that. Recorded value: 9.6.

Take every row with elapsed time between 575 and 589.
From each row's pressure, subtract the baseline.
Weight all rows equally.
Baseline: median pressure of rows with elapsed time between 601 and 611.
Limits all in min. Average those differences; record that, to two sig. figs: 0.47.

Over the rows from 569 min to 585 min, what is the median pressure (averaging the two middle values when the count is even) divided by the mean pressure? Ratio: 1.03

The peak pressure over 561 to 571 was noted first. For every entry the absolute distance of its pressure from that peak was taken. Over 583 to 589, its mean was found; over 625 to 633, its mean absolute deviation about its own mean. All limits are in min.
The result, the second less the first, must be -1.5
